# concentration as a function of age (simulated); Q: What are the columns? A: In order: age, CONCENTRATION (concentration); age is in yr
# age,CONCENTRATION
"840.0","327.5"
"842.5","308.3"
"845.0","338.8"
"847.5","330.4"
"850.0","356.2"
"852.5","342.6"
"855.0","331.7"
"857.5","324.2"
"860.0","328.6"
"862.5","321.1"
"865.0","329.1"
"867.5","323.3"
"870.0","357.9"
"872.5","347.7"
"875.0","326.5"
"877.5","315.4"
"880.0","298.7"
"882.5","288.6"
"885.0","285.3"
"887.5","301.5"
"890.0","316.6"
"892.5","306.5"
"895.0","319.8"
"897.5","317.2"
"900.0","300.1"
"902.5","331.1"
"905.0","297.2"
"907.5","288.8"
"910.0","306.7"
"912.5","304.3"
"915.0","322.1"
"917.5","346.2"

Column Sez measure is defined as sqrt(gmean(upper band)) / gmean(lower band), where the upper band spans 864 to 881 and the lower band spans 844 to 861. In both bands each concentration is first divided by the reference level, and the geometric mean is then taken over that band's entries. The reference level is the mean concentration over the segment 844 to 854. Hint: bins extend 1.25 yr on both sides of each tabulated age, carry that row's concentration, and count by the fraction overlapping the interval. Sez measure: 1.00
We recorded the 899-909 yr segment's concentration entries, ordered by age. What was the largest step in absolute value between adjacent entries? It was 34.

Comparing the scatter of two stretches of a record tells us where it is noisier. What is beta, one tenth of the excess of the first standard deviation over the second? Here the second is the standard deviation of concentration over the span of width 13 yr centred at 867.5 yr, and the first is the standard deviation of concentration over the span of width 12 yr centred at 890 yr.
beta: -0.2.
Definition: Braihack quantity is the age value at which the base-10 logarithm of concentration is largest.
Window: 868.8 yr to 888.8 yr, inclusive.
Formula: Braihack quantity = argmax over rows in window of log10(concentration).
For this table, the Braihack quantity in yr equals 870.0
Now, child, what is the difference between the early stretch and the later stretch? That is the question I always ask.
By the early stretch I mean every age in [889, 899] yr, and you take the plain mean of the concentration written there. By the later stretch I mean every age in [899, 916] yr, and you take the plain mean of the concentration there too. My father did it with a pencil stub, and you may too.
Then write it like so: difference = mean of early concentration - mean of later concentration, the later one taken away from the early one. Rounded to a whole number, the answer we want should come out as 8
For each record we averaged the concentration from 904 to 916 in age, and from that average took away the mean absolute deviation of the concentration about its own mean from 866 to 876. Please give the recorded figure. 290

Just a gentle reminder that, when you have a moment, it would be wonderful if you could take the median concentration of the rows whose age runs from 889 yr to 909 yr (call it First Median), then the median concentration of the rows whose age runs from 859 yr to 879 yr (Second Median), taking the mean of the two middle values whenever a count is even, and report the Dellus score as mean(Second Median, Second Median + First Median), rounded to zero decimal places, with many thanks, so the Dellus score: 483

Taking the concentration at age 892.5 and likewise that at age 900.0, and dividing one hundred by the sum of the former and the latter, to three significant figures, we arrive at 0.165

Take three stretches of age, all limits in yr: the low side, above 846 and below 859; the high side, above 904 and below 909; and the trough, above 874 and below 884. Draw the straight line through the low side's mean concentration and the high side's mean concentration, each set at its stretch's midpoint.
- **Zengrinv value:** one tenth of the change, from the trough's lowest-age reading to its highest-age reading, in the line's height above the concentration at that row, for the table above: 3.2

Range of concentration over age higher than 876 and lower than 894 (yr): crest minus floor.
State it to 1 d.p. 31.3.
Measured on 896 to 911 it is 42.3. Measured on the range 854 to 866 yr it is 10.6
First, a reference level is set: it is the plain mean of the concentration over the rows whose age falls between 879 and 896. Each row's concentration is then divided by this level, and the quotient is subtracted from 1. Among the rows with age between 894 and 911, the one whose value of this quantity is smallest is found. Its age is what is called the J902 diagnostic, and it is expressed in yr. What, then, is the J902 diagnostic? 902.5 yr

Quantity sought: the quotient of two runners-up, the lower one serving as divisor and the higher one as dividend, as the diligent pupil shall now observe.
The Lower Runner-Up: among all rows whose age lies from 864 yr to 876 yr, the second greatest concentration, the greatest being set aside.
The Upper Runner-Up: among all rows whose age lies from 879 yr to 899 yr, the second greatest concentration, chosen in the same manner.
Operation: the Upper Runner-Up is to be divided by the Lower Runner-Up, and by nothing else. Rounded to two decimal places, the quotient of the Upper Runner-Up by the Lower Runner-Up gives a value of 0.91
